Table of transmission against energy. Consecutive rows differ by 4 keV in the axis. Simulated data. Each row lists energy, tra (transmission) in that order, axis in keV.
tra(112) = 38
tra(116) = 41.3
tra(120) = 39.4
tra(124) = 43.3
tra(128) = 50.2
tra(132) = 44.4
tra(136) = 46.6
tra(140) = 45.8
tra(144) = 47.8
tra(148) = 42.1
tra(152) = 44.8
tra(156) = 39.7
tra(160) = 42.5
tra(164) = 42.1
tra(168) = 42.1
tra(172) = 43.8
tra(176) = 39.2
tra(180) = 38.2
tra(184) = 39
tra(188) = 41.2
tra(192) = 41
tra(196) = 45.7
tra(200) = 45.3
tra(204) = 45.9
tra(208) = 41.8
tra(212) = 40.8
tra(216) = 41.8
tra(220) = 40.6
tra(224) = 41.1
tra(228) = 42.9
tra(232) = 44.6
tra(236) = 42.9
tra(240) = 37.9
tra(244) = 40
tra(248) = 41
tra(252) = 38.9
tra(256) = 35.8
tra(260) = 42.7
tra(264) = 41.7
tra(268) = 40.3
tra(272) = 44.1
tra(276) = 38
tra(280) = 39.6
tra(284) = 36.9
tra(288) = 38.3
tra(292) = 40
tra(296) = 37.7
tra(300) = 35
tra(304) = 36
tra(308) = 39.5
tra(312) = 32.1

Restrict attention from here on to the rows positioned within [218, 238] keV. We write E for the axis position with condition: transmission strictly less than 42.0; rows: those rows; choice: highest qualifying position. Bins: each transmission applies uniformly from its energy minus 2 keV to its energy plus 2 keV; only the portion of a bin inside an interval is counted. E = 224 keV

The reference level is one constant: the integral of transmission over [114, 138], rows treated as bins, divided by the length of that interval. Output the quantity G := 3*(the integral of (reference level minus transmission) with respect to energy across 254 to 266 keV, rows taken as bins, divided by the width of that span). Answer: 12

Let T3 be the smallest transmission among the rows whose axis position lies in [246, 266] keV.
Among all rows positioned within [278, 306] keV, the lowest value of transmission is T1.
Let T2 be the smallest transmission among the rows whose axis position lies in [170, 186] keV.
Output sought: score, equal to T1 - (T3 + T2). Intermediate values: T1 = 35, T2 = 38.2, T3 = 35.8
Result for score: -39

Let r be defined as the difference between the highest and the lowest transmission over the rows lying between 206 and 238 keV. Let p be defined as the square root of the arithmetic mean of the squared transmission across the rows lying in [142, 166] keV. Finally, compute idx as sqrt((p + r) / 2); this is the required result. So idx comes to 4.86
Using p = 43.2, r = 4.0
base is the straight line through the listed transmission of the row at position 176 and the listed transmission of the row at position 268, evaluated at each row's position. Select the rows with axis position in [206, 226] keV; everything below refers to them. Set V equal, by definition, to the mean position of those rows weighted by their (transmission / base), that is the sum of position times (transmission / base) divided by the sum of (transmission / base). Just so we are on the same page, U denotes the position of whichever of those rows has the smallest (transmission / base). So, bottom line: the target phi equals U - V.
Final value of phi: 4.0 keV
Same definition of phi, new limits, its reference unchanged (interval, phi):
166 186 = 4.2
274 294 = 0.0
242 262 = 4.0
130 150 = 8.1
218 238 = -8.1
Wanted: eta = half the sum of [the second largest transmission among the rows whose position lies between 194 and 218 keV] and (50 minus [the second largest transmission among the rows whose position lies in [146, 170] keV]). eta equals 26.6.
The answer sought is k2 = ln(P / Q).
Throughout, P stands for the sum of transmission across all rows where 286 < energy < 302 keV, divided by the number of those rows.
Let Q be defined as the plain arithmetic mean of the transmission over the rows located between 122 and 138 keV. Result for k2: -0.20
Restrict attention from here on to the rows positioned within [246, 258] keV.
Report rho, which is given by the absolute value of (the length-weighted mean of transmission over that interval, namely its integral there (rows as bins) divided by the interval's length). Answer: 38.6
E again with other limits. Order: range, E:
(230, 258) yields 256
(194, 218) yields 216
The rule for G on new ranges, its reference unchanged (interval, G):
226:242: 6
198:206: -4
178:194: 13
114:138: 0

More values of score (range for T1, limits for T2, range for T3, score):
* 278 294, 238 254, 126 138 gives -45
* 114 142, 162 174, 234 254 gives -41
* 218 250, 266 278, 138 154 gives -42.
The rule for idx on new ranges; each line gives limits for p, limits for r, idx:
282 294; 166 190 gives 4.69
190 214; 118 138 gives 5.21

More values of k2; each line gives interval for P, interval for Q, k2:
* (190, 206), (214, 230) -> 0.07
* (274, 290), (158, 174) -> -0.11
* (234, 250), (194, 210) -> -0.10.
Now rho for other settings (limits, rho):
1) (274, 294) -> 38.6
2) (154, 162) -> 41.1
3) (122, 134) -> 46.0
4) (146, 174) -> 42.4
